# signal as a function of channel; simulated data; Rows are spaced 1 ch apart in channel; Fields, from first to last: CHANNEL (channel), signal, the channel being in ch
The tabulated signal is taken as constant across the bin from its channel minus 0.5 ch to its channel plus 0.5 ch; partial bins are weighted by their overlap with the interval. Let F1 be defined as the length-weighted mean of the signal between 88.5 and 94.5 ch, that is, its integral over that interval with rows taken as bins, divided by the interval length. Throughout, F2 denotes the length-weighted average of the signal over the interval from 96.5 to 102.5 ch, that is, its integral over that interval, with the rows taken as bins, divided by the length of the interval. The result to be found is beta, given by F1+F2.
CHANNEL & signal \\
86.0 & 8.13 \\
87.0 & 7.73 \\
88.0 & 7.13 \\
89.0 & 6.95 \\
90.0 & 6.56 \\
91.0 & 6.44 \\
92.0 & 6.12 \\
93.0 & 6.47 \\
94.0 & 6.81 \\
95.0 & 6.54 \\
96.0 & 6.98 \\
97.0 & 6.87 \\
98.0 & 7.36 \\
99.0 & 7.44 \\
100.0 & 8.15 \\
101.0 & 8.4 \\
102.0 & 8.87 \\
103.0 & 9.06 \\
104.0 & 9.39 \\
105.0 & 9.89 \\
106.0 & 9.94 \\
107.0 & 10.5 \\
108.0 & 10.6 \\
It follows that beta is 14.4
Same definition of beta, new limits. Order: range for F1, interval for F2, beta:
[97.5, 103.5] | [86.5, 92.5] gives 15.0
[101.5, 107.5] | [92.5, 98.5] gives 16.4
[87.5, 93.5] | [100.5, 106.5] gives 15.9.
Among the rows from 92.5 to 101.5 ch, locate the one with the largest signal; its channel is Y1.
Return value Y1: 101.0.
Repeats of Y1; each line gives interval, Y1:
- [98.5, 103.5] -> 103.0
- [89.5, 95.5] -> 94.0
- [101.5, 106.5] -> 106.0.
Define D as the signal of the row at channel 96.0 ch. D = 6.98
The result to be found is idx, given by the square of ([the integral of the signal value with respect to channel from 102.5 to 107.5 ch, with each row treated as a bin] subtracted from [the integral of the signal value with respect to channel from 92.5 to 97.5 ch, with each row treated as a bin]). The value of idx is 228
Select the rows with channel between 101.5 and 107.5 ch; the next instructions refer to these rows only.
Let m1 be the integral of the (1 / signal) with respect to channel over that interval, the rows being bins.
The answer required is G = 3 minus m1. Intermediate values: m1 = 0.63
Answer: 2.4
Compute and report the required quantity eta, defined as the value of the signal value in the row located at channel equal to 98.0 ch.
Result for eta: 7.36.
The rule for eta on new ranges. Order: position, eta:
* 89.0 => 6.95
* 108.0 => 10.6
